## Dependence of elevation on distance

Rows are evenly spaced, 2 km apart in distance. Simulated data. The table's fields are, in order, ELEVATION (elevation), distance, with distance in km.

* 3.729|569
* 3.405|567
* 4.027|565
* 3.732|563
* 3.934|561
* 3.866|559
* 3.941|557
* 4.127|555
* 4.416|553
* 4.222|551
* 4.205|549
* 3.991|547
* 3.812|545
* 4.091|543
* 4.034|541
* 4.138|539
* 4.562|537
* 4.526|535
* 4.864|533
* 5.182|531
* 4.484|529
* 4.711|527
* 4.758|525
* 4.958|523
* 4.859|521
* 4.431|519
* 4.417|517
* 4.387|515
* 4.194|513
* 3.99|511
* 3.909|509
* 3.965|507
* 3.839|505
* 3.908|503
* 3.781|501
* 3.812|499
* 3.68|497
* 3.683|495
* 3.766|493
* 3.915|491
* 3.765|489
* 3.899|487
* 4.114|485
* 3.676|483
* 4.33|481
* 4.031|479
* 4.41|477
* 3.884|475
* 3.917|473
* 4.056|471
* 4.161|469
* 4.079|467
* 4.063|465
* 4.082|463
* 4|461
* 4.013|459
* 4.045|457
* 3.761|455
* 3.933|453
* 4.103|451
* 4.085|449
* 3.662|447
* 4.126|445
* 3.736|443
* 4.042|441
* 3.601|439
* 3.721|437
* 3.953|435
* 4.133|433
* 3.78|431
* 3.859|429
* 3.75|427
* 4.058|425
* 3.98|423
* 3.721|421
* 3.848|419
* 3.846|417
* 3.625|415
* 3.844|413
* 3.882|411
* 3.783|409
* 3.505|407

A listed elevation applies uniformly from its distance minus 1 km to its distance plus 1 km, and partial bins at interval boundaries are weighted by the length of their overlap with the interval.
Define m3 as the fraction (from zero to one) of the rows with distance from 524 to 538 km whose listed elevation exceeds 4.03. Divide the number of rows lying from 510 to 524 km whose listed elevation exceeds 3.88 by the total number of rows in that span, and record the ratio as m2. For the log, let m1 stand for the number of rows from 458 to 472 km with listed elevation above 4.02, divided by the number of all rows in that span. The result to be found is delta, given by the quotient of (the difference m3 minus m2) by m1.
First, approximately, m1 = 0.7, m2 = 1.00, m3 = 1.00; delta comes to 0.0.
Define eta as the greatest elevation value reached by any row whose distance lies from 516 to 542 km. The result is 5.182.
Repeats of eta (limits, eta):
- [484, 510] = 4.114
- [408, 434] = 4.133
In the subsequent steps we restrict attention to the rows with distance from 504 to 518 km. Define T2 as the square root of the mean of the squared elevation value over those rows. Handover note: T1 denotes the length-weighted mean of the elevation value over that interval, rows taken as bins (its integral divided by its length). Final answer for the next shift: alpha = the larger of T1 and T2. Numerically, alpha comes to 4.1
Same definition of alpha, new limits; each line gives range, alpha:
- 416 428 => 3.9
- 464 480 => 4.1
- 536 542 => 4.3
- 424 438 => 3.9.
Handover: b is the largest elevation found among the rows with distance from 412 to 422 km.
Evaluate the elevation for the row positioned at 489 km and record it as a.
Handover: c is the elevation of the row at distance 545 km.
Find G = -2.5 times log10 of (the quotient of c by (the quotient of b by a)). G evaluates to -1.43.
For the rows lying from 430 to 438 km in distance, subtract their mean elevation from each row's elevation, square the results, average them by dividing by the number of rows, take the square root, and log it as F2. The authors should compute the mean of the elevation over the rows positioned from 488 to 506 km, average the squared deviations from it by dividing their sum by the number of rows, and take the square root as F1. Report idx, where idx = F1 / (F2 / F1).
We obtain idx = 0.04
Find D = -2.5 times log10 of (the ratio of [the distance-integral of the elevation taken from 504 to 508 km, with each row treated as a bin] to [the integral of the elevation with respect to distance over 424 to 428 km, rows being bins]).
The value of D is 0.00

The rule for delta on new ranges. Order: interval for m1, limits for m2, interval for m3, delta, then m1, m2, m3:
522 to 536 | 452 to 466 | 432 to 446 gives -0.4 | 1.0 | 0.86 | 0.43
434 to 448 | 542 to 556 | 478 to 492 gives -1.5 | 0.3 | 0.86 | 0.43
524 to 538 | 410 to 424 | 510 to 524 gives 0.6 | 1.0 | 0.29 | 0.86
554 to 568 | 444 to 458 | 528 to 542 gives 1.0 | 0.3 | 0.71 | 1.00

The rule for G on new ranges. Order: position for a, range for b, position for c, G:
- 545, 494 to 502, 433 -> -1.54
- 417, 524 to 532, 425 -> -1.20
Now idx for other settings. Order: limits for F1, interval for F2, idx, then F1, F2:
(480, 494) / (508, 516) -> 0.24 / 0.212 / 0.19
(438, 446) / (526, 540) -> 0.15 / 0.215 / 0.30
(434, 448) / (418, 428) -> 0.27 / 0.189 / 0.13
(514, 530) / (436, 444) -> 0.27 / 0.209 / 0.16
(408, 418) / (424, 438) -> 0.06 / 0.091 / 0.15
